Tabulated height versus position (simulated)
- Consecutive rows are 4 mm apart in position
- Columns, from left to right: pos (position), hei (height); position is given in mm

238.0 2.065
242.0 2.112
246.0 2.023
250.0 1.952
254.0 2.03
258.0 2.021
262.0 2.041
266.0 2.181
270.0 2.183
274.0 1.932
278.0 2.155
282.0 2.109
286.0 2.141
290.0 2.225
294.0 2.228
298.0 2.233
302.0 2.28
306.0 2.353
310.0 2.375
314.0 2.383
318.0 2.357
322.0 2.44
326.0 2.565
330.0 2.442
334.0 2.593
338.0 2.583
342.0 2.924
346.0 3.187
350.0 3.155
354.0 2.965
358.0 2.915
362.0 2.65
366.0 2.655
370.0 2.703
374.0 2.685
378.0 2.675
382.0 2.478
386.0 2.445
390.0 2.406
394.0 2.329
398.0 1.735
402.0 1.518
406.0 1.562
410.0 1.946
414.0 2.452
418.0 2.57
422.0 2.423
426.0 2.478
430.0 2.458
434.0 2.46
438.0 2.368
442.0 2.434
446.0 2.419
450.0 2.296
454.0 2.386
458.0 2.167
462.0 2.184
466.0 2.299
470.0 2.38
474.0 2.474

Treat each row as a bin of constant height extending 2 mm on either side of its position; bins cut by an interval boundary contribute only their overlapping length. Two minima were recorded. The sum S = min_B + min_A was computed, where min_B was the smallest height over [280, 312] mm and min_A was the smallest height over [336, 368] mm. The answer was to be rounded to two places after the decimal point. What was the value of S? 4.69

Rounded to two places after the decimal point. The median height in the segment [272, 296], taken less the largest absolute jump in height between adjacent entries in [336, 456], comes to 1.55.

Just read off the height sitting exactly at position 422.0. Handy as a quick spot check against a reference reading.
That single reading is 2.423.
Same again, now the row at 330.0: 2.442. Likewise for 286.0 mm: 2.141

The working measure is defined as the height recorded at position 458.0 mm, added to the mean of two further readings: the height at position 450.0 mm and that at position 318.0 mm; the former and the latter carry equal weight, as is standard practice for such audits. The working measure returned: 4.5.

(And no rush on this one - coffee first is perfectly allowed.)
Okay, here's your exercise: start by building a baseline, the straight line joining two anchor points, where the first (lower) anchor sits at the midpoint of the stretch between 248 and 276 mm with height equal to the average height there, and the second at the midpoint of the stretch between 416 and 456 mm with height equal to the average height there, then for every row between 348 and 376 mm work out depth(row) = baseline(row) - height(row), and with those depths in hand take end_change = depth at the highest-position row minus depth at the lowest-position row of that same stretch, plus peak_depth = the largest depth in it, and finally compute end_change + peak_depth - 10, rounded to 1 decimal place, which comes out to -9.9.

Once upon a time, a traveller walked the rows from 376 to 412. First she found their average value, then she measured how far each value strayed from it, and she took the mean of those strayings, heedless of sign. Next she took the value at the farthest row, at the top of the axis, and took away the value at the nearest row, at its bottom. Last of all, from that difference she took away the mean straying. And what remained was -1.1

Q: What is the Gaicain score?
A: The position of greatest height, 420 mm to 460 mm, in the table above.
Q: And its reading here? 426.0 mm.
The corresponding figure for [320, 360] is 346.0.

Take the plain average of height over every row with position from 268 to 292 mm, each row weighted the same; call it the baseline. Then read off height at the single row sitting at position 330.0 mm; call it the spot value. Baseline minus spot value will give -0.32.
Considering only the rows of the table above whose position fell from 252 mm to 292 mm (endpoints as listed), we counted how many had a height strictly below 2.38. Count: 10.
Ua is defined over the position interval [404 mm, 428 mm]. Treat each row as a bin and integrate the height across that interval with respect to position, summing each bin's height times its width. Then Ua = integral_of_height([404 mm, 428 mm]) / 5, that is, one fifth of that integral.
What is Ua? 10.7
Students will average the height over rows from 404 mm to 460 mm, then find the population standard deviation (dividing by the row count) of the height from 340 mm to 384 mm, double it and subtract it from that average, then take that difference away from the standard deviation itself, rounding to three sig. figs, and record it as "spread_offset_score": -1.67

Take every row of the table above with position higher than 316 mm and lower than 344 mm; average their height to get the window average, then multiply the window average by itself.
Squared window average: 6.5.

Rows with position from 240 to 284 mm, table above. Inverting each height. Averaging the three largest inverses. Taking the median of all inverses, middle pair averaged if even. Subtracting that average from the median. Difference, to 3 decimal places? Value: -0.018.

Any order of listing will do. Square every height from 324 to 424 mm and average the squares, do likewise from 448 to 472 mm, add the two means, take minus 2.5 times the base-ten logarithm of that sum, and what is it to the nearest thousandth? -2.668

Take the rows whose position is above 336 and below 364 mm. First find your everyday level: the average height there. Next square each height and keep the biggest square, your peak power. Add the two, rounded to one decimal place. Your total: 13.1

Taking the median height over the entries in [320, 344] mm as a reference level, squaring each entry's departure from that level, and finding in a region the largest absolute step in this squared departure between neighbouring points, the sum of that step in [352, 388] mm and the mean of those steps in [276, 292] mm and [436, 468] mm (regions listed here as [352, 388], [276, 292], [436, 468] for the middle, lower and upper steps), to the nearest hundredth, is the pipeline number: 0.21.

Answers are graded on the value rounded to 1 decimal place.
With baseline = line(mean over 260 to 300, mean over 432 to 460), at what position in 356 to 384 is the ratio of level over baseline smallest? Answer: 382.0 mm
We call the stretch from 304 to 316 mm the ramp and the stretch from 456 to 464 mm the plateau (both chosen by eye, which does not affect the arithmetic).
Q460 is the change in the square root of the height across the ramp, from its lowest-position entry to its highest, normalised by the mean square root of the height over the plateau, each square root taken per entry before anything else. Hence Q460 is 0.007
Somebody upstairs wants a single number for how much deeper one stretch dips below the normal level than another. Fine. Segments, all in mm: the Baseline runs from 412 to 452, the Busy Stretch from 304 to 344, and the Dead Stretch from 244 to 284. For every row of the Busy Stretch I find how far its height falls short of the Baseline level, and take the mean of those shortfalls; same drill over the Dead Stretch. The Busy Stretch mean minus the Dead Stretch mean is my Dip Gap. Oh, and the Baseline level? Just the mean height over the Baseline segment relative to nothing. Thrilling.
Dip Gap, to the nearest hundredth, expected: -0.44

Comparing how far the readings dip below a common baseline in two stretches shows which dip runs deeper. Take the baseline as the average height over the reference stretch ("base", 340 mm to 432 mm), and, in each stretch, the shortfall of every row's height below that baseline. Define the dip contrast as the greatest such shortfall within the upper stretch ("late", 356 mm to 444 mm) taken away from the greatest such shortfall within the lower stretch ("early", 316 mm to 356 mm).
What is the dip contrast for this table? -0.8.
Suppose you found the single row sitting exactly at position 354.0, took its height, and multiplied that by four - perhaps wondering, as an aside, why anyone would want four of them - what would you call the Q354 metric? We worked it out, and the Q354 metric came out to 11.9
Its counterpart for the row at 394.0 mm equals 9.3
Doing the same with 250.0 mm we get 7.8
